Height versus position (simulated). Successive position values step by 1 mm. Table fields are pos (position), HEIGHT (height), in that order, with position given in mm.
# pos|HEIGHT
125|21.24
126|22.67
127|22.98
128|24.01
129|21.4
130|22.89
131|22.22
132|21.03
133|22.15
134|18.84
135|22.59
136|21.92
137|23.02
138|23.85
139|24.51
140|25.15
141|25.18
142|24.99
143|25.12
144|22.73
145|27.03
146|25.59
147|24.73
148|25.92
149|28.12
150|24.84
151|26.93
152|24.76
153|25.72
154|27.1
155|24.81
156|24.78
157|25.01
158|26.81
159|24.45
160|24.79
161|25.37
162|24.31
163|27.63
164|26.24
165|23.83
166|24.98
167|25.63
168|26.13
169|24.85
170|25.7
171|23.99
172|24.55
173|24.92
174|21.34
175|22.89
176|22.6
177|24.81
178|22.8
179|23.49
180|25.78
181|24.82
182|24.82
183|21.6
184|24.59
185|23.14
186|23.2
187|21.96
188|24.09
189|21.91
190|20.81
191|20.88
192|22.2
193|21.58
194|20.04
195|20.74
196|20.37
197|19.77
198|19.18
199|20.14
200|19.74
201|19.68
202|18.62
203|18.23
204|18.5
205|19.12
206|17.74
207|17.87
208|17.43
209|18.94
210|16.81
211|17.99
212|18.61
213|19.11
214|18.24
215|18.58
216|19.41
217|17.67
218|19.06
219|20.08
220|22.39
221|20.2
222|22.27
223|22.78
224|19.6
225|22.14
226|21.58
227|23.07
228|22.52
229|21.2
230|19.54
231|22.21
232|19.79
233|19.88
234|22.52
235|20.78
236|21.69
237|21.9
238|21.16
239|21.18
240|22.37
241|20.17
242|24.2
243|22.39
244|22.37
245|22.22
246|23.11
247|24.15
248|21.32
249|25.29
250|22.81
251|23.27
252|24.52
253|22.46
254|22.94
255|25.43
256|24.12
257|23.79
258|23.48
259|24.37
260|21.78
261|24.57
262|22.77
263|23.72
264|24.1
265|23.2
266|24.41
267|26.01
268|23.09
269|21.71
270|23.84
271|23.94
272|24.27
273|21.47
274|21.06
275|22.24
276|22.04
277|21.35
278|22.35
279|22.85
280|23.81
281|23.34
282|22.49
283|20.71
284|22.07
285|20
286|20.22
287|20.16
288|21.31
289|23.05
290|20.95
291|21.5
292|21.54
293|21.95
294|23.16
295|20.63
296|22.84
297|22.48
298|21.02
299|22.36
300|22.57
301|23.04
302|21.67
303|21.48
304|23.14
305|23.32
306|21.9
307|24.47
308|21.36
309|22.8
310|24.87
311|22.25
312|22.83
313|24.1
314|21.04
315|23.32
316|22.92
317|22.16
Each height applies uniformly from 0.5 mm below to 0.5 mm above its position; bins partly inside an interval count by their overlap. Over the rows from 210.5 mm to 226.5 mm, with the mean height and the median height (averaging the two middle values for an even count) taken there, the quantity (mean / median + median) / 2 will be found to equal 10.3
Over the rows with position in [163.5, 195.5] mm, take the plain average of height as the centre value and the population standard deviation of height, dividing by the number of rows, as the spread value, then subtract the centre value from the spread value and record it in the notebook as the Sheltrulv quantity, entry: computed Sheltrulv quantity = -21.7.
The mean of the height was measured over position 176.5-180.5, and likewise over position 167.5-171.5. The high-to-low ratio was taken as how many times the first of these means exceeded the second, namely 0.96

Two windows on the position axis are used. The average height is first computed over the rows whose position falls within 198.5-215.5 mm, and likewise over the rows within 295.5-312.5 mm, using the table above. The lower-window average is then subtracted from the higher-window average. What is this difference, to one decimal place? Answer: 4.1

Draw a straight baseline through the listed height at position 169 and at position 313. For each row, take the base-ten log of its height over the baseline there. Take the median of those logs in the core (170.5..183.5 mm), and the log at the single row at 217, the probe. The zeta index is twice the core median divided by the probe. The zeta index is 0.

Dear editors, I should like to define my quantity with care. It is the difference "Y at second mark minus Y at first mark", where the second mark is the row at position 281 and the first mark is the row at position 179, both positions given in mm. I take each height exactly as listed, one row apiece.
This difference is 0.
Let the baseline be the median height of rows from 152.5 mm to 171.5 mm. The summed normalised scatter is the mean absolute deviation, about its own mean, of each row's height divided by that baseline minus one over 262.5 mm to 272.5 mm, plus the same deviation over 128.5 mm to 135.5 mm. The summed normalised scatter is 0.069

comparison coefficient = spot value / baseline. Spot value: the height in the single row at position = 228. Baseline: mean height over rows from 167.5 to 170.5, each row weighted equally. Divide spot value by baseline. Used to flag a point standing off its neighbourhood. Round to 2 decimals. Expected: 0.88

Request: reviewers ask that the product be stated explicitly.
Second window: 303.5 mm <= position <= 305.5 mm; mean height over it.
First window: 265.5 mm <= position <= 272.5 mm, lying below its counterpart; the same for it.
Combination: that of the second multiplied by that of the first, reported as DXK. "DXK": 555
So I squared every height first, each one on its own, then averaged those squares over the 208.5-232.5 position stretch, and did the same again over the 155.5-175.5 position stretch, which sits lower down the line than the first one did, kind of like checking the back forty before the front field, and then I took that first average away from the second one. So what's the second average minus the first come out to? 213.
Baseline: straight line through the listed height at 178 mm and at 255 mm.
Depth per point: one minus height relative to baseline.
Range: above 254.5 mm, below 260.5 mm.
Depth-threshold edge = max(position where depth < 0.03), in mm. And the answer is 255 mm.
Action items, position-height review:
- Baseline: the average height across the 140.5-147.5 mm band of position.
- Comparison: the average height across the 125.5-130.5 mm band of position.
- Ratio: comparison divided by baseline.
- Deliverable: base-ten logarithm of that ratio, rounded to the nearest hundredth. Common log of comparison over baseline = -0.04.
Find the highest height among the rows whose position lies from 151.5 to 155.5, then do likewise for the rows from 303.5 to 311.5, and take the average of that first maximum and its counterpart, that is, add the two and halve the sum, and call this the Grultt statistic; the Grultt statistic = 26.0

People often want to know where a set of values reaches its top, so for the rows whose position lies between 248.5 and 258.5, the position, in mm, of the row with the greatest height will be 255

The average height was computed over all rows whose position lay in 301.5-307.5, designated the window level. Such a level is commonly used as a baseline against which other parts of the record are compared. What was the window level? 22.7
